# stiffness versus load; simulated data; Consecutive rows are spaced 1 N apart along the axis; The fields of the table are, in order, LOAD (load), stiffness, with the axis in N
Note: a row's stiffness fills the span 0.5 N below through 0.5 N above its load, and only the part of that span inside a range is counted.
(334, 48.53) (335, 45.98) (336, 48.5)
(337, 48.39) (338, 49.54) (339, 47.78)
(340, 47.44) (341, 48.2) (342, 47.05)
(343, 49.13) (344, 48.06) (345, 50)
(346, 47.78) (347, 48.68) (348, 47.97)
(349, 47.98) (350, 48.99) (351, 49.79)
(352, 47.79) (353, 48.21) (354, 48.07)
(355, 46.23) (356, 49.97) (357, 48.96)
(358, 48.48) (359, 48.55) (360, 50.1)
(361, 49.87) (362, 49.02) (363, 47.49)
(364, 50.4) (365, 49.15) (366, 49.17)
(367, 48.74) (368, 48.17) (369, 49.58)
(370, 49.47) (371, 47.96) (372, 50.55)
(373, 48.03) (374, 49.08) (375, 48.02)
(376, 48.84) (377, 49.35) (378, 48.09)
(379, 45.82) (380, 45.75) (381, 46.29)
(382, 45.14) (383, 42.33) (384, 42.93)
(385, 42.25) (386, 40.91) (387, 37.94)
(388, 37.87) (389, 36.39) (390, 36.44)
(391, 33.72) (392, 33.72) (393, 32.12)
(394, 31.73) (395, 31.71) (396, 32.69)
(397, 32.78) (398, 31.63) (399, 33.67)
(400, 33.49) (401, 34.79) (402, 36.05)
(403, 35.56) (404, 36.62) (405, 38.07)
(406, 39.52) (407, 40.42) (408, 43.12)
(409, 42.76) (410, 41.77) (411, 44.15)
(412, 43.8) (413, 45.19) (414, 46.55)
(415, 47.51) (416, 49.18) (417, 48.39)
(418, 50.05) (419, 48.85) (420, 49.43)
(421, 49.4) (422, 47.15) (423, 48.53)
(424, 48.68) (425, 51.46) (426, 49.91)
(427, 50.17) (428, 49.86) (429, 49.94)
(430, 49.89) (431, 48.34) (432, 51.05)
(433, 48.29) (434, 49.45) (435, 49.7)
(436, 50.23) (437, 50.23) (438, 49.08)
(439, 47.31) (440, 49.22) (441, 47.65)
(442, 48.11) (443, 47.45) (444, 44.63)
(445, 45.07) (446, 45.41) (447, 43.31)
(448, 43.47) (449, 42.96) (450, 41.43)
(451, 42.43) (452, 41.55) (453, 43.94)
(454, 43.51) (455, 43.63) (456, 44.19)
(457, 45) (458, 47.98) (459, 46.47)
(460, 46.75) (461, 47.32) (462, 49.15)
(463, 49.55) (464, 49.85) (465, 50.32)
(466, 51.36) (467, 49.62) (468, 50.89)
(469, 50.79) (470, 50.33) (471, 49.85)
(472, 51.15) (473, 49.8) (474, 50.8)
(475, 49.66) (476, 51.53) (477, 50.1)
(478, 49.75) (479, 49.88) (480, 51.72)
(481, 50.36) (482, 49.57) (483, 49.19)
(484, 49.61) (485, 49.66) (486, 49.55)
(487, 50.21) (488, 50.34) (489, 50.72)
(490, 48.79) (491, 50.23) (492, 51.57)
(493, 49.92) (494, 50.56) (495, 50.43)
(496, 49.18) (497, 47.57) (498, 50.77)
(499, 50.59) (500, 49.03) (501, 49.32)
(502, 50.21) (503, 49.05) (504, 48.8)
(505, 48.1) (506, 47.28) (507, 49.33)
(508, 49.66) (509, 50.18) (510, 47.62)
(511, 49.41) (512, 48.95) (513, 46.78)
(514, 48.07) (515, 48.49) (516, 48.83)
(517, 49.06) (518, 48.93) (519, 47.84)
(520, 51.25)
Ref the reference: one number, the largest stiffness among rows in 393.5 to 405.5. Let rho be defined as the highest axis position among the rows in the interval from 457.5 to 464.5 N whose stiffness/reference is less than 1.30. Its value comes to 462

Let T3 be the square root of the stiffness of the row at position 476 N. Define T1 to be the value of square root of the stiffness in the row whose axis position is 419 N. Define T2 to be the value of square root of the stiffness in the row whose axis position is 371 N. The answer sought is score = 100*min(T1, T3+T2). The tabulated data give 699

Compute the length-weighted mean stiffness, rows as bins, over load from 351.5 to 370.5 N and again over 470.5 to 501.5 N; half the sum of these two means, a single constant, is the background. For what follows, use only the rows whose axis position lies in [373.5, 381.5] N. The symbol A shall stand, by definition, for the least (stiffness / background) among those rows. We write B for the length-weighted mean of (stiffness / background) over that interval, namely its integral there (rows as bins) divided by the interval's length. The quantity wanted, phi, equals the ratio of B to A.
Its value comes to 1.04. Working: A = 0.926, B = 0.96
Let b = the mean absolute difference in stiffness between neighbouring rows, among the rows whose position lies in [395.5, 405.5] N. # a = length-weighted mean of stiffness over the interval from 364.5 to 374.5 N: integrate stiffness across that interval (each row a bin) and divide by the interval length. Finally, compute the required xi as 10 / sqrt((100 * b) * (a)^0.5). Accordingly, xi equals 0.38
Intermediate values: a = 49.0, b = 1.0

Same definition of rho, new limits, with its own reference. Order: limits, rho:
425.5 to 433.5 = 433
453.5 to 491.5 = 490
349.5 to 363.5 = 363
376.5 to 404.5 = 404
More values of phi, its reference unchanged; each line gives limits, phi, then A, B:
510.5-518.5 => 1.04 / 0.946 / 0.98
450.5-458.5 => 1.06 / 0.841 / 0.89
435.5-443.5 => 1.03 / 0.957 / 0.98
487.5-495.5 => 1.03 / 0.987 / 1.02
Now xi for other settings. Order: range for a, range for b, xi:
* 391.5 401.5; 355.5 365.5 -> 0.40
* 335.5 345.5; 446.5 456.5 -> 0.41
